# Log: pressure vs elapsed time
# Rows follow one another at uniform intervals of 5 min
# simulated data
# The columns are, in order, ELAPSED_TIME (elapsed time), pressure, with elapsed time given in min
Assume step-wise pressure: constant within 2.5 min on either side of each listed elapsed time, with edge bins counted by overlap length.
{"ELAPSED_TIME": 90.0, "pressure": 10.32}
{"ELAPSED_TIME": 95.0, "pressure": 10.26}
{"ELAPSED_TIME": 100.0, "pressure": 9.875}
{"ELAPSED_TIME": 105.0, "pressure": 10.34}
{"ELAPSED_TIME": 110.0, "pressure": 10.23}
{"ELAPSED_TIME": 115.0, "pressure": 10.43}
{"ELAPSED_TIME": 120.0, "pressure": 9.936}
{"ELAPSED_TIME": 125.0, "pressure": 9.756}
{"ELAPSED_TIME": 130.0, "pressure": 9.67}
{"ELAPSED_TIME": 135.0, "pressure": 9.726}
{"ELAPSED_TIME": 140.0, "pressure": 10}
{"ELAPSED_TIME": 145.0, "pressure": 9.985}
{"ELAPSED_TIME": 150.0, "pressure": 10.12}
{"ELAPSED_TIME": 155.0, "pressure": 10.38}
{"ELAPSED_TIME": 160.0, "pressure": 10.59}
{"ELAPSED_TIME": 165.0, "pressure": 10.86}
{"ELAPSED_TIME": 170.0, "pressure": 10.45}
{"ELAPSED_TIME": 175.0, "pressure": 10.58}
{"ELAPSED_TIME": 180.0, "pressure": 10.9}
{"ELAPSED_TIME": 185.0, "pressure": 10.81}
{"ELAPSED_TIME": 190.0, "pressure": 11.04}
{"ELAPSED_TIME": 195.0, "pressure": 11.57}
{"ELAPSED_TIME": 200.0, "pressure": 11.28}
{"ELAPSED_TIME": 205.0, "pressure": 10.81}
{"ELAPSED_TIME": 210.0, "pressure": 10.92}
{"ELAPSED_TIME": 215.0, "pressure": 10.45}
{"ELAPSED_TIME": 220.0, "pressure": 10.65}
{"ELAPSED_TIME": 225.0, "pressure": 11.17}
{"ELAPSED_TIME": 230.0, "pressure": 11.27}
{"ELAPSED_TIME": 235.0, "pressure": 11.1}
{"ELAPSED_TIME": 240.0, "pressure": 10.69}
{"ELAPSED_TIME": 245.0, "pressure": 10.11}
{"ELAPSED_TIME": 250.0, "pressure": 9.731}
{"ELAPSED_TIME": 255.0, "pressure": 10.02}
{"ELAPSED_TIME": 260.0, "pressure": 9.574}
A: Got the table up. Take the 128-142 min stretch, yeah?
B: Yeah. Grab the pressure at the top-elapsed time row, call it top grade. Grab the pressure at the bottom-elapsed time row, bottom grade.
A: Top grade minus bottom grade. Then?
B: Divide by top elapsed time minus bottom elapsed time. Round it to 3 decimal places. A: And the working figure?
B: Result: 0.033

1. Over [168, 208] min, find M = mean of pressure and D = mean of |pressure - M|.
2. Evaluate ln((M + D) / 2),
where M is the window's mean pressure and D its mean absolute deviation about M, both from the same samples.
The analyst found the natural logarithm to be 1.72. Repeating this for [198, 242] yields 1.72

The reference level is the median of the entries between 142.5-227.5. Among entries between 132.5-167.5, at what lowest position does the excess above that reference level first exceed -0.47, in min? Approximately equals 155.0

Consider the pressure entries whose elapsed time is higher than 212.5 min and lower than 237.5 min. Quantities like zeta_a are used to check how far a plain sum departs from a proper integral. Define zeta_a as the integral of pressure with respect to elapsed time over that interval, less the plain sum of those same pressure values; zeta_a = 219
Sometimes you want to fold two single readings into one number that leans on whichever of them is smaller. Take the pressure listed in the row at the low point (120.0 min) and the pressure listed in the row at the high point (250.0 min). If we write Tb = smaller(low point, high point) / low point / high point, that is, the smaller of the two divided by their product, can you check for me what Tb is 0.101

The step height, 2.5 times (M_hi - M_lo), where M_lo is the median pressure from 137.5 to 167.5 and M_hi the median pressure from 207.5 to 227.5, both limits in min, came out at 1.34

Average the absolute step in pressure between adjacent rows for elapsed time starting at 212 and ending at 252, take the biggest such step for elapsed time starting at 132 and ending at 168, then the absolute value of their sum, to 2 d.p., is 0.61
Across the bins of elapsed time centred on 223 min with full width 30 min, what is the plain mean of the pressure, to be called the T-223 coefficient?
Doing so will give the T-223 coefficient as 10.9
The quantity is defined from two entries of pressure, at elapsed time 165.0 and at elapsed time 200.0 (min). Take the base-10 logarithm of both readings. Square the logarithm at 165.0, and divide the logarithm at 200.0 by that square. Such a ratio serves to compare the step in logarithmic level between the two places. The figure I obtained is 0.98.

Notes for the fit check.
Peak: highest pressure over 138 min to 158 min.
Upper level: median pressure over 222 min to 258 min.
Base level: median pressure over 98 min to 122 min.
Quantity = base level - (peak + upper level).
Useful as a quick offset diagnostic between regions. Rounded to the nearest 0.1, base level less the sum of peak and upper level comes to -10.8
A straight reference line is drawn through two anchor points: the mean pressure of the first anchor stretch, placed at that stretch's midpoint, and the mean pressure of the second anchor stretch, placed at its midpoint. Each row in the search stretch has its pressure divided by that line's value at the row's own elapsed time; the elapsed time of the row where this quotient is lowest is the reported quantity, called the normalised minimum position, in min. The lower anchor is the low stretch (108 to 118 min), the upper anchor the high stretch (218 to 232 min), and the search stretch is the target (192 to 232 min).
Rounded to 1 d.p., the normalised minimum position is 215.0 min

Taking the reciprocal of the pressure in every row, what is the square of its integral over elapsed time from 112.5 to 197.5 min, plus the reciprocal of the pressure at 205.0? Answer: 67.2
